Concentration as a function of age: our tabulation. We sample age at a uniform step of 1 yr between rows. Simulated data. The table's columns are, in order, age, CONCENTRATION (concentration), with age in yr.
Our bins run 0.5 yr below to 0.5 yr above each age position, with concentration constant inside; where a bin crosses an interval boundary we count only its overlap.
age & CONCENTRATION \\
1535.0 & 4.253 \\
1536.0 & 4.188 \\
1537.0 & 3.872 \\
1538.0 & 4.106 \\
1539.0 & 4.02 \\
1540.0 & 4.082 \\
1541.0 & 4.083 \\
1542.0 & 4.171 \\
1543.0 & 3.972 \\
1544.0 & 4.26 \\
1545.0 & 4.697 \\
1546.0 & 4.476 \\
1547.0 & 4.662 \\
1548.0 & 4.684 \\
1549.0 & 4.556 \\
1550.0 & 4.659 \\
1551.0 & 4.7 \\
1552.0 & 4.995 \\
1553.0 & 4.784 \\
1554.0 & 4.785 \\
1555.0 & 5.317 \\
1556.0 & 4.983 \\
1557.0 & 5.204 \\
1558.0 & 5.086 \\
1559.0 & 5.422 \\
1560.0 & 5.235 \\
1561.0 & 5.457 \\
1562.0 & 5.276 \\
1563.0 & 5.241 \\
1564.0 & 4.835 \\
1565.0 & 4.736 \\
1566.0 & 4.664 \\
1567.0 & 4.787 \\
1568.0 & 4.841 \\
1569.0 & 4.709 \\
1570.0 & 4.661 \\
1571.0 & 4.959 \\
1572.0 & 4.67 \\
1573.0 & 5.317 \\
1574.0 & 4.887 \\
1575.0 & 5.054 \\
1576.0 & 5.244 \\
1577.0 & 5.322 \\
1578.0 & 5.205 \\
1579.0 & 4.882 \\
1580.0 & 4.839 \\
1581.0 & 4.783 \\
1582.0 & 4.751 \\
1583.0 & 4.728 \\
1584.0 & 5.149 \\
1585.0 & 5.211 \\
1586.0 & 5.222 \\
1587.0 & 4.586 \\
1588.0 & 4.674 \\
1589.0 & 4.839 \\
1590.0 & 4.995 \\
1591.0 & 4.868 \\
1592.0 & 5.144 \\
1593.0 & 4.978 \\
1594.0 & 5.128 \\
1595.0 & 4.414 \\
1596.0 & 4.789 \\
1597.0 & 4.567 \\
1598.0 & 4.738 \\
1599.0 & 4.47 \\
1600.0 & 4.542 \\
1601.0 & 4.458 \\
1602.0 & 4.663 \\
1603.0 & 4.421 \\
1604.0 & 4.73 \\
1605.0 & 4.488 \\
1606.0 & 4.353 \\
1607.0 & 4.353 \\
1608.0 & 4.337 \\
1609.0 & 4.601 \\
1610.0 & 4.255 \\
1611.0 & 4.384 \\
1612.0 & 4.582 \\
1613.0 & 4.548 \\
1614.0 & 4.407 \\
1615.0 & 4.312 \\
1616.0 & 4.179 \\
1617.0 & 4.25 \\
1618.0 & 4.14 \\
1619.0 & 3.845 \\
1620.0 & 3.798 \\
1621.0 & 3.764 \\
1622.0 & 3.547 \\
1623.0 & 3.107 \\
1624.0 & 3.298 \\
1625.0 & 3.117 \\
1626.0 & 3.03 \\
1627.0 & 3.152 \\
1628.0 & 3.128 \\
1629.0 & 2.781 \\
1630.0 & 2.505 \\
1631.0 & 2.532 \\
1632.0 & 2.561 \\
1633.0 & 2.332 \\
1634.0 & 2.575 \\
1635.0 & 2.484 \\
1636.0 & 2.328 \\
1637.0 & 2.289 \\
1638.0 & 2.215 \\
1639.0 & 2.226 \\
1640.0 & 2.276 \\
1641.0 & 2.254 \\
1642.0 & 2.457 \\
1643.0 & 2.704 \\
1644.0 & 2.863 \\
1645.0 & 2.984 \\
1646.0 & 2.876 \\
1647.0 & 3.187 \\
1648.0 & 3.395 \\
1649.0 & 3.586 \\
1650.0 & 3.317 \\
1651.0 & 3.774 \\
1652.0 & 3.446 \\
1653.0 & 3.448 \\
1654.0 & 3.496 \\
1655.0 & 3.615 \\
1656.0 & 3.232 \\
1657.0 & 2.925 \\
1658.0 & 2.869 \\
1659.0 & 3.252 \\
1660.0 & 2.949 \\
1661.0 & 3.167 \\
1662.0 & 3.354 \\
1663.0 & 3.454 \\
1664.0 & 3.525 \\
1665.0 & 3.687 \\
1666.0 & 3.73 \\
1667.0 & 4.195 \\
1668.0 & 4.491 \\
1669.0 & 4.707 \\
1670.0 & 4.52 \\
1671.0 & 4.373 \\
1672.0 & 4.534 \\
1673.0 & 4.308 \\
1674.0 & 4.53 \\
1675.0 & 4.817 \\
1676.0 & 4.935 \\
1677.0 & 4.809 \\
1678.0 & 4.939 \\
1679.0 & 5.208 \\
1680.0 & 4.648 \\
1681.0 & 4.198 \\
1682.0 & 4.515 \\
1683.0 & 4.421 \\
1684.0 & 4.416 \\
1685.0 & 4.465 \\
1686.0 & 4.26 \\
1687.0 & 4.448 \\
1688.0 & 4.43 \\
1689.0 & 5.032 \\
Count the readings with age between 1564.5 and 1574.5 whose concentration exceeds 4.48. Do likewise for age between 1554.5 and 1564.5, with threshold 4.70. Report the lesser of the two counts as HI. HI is 10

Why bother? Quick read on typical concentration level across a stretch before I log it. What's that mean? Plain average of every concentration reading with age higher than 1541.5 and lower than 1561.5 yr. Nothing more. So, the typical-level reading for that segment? 4.8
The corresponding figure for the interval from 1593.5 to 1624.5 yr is 4.3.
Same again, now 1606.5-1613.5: 4.4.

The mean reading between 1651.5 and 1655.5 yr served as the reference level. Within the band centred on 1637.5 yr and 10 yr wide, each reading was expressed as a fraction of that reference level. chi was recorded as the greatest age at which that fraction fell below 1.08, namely 1642.0 yr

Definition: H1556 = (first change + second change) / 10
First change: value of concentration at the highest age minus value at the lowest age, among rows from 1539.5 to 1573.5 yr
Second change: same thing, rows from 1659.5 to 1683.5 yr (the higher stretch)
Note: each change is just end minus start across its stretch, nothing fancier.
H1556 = 0.27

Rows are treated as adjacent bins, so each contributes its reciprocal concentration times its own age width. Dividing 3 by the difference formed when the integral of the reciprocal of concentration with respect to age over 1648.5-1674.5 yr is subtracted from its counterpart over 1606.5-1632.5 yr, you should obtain 24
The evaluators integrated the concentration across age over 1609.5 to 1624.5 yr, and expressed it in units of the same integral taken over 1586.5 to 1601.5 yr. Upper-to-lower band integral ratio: 0.85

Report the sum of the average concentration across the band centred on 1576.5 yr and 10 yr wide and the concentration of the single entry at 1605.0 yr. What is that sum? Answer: 9.5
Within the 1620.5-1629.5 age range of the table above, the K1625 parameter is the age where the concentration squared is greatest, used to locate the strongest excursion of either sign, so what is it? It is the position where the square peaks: 1621.0 yr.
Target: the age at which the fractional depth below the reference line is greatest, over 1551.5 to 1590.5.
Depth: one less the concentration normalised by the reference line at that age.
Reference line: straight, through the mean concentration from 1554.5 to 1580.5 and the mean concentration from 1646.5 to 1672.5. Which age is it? 1553.0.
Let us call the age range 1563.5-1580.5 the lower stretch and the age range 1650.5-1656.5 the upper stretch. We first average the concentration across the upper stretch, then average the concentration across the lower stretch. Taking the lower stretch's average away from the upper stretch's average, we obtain -1.4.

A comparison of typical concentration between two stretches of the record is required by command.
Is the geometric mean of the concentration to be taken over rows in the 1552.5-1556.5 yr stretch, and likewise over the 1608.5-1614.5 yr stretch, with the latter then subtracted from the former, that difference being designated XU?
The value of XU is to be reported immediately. 0.5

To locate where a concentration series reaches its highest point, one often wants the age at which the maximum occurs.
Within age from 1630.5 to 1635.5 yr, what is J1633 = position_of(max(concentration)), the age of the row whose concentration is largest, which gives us 1634.0 yr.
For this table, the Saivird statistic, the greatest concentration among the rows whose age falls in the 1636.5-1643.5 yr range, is 2.704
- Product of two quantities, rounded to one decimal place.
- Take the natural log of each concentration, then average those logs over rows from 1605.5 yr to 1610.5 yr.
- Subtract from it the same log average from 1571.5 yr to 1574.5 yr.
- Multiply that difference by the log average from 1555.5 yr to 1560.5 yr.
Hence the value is -0.2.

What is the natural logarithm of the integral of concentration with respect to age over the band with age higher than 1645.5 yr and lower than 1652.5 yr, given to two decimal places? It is 3.16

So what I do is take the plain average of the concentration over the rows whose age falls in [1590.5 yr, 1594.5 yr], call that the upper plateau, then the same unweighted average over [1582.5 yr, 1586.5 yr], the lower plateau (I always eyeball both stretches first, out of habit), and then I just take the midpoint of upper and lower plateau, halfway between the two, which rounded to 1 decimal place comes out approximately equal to 5.1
